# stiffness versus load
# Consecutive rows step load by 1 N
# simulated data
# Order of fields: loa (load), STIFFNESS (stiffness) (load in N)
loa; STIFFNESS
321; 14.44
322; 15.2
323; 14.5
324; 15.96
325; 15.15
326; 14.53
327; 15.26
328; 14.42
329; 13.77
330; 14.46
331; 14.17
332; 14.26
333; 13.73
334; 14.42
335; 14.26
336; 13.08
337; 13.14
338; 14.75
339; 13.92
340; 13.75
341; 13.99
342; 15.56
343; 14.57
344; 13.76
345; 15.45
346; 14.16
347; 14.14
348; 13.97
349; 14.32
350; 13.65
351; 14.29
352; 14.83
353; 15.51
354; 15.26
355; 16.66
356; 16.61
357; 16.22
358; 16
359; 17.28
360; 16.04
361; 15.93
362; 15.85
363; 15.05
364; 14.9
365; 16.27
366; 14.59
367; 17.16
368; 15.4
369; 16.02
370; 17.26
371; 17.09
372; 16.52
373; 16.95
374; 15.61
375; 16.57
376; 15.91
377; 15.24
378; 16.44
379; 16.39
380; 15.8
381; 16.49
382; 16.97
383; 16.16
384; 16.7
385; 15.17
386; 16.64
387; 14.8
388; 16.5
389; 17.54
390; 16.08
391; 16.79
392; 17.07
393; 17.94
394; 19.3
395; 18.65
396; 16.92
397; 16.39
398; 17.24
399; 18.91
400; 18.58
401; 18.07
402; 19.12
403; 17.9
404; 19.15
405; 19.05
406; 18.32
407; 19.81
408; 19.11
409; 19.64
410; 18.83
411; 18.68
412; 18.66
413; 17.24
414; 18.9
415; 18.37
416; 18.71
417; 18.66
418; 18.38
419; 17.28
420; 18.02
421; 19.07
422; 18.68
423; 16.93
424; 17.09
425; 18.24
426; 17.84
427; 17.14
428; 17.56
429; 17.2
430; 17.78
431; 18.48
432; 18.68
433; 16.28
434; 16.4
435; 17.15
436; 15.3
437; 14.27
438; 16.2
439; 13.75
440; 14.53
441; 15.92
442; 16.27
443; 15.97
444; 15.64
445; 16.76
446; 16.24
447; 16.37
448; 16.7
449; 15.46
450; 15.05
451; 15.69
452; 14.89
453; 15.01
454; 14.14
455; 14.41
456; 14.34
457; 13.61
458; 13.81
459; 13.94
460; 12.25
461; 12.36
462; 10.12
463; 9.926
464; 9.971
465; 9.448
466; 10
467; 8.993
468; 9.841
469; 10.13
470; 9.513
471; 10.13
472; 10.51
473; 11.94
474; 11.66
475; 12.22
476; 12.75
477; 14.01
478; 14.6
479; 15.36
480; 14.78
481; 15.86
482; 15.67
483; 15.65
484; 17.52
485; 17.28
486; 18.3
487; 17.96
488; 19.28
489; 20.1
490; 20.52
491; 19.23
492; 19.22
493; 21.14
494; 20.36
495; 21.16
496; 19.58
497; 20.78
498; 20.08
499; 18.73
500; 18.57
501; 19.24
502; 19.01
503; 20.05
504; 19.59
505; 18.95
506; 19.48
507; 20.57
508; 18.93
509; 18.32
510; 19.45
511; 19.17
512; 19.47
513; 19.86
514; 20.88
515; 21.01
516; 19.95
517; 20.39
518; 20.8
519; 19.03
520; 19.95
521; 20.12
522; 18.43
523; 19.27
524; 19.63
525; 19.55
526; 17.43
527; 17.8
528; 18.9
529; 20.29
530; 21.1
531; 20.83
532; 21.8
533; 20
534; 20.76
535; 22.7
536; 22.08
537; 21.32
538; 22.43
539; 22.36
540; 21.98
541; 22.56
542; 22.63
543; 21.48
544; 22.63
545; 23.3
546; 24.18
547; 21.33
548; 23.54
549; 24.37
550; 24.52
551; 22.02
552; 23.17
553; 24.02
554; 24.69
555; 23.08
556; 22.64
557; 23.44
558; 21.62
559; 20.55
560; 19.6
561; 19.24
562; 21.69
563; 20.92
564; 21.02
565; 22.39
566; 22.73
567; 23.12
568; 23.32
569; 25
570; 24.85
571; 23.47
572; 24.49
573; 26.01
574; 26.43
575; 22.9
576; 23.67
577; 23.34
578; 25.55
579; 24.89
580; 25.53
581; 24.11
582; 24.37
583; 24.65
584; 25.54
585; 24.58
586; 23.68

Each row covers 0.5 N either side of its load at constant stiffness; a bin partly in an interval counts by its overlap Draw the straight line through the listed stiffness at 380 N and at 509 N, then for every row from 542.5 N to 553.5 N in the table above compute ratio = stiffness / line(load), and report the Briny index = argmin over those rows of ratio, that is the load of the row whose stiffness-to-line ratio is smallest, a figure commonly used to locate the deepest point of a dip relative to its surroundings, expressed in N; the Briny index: 547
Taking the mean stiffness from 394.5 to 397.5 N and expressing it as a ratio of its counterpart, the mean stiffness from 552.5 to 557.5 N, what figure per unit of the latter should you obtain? 0.73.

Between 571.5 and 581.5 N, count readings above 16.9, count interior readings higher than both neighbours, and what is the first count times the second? 40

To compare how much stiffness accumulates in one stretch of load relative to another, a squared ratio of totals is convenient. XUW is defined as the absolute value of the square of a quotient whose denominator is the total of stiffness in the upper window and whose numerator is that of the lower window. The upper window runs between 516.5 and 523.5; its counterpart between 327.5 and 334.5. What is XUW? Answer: 0.52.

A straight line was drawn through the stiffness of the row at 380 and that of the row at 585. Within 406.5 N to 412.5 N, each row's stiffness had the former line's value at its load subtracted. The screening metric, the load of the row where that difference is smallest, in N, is 412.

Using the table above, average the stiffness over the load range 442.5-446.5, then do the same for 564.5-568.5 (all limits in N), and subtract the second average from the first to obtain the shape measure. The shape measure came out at -7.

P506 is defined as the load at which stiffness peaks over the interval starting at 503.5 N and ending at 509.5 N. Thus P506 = 507 N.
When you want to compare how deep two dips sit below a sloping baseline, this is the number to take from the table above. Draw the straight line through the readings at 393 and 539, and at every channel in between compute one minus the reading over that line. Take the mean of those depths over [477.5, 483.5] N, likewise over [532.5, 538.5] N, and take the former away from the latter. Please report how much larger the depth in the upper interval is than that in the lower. -0.22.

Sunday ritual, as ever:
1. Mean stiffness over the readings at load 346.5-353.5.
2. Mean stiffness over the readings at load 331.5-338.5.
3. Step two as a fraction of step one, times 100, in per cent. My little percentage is 97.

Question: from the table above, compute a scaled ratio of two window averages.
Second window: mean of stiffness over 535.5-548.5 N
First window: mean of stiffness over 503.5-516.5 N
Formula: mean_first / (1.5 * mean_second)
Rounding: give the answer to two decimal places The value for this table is 0.58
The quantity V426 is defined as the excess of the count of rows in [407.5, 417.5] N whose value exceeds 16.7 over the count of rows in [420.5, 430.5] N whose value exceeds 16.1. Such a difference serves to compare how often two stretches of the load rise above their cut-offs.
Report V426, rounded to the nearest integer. 0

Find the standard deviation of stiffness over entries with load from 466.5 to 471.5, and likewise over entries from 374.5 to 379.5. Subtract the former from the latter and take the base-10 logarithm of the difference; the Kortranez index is -1.2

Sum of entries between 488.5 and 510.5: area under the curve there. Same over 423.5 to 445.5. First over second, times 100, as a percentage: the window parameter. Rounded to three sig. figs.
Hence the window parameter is 119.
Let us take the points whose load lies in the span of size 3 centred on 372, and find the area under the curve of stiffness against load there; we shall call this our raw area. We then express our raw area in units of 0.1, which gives 506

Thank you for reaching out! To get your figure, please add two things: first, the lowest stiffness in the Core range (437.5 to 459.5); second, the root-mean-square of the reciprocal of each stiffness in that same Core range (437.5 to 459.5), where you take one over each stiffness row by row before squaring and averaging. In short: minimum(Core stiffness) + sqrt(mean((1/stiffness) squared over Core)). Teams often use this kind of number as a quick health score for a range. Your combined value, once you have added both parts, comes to 13.7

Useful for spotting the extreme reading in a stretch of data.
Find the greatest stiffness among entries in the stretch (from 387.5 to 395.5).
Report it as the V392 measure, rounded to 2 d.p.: 19.30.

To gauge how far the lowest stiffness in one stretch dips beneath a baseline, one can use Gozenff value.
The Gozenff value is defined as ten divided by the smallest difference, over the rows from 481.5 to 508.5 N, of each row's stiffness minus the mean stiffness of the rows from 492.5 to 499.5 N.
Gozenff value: -2.2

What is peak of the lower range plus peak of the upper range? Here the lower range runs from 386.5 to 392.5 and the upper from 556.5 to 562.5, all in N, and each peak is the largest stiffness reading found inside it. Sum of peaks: 41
